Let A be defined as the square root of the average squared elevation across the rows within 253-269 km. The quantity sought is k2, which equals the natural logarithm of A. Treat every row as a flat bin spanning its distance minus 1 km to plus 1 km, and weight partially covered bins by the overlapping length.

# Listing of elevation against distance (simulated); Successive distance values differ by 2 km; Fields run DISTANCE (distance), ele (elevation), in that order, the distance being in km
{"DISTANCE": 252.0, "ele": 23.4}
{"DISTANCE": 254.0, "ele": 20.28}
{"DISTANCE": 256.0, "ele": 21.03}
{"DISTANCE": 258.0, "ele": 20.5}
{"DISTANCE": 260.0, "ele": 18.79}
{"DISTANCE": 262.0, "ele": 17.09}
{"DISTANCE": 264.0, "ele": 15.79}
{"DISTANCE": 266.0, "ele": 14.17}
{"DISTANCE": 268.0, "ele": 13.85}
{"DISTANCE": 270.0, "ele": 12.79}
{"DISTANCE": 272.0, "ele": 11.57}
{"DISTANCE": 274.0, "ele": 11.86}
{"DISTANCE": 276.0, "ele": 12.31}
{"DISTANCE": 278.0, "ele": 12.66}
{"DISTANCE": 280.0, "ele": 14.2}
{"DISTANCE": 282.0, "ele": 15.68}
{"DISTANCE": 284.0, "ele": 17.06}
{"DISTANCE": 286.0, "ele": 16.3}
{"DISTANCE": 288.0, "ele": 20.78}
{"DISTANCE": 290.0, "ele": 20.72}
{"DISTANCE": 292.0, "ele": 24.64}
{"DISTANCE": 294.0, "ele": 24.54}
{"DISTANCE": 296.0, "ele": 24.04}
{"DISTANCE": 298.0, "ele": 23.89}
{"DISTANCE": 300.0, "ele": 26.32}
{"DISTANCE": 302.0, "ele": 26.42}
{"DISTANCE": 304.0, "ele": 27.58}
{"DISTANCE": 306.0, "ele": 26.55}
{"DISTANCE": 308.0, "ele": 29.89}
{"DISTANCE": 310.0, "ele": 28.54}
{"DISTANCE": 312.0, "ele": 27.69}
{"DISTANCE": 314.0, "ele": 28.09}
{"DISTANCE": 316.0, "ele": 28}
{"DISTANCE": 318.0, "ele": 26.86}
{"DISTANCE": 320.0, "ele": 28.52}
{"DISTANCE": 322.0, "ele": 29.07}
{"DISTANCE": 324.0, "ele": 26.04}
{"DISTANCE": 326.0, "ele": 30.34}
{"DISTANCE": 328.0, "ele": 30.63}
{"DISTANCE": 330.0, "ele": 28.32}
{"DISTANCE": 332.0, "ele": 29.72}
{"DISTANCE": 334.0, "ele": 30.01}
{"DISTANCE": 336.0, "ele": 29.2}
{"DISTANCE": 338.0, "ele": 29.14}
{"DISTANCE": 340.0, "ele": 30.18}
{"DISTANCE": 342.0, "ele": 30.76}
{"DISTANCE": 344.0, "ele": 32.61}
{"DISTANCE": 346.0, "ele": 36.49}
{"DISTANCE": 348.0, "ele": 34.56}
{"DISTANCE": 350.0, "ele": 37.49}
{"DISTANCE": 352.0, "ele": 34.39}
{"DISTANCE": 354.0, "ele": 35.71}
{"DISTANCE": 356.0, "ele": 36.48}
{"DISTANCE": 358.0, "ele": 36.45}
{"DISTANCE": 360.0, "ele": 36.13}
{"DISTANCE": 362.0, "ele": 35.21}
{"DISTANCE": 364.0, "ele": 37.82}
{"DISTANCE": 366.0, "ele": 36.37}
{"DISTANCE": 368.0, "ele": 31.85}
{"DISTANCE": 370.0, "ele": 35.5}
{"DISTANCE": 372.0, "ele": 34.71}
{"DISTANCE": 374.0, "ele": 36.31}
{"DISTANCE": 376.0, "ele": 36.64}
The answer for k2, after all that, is 2.9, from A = 18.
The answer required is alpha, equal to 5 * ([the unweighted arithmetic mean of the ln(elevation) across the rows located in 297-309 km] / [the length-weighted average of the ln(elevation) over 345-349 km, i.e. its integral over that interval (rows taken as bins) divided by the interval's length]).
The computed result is 4.6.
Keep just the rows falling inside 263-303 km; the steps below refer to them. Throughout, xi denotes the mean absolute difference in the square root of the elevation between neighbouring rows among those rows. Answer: 0.140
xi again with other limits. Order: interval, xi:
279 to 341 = 0.136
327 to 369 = 0.138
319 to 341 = 0.132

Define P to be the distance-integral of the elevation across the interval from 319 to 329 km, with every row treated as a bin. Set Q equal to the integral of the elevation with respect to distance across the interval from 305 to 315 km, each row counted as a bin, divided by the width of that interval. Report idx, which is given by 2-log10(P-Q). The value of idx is -0.4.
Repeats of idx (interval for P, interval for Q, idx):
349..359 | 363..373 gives -0.5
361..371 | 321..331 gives -0.5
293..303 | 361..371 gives -0.3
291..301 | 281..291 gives -0.4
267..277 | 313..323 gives 0.0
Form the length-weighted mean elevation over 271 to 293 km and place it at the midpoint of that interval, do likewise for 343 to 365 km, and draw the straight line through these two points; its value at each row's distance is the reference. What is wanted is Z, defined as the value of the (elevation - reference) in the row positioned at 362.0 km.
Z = -2.7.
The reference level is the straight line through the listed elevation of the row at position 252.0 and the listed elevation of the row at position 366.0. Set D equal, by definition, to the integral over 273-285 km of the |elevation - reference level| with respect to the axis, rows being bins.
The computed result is 150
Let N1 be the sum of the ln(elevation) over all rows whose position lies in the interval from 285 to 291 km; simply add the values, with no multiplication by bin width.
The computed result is 8.9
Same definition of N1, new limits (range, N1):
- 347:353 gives 10.7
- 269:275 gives 7.5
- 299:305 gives 9.9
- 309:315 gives 10.0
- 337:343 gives 10.2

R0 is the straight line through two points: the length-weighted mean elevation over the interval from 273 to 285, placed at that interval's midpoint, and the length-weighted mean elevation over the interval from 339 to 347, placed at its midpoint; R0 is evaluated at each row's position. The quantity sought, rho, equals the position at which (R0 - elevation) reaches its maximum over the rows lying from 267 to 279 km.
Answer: 278.0 km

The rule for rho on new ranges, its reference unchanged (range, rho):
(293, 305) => 298.0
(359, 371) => 368.0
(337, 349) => 338.0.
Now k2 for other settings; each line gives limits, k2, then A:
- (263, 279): 2.6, 13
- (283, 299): 3.1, 22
